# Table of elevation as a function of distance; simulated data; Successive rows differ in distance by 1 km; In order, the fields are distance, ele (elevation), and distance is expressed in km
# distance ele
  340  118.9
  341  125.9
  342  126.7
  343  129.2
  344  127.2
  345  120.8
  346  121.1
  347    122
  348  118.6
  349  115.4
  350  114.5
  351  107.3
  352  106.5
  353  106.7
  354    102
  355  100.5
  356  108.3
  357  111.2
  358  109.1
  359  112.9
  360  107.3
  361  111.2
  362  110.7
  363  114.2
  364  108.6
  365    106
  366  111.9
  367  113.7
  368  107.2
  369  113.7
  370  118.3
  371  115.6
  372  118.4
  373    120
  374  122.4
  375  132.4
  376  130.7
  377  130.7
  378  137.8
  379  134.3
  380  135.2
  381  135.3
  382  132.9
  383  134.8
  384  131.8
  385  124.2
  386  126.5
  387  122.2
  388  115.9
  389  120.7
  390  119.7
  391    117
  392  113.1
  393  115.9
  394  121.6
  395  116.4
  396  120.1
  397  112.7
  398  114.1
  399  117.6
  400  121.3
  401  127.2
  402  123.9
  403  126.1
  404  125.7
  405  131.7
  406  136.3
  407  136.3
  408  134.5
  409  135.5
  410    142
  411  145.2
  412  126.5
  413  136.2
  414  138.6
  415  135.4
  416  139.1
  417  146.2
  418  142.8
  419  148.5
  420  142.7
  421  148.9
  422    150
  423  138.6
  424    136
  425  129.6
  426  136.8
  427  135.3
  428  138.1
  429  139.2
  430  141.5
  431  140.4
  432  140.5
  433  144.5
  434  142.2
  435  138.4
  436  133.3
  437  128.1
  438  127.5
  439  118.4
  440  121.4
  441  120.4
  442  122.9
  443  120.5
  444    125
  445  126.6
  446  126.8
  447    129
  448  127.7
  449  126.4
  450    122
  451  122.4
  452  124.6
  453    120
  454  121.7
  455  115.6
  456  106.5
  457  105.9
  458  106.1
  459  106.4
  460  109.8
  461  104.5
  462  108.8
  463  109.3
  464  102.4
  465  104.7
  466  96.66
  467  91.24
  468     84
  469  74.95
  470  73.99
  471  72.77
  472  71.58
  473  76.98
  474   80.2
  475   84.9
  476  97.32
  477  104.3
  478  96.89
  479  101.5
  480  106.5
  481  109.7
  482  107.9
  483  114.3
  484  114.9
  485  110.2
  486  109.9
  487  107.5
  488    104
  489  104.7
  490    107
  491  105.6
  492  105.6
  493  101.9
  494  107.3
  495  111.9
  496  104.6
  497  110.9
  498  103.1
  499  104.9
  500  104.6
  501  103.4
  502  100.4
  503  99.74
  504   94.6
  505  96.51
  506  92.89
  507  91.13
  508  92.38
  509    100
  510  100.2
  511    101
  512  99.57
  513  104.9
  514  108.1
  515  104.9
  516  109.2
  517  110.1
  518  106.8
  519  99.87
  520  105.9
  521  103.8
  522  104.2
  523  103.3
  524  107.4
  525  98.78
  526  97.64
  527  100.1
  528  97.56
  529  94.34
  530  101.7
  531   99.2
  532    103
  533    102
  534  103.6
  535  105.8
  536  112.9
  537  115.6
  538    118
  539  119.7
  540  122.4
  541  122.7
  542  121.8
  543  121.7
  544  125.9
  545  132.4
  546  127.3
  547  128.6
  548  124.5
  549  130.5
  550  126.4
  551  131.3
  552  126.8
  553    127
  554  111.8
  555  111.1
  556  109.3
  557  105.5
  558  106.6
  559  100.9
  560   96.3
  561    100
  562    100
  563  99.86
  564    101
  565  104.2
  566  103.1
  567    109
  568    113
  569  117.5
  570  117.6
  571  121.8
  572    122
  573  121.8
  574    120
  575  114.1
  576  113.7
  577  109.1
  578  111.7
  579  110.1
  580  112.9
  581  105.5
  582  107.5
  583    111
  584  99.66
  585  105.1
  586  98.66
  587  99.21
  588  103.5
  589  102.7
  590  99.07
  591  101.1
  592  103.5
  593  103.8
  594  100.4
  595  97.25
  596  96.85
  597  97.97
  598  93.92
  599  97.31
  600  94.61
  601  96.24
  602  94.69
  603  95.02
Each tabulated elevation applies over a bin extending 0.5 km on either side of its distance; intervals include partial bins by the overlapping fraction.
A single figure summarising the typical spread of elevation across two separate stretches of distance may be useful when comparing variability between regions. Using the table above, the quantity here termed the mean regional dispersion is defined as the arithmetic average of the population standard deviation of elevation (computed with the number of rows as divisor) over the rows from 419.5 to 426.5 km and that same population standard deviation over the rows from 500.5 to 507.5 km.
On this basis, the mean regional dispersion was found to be 5.4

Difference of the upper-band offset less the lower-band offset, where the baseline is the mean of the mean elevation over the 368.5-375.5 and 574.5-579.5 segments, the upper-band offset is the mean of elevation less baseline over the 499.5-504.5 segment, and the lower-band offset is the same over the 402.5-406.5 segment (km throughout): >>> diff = -29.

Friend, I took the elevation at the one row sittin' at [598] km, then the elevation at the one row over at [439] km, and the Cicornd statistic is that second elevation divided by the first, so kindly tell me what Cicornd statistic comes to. 1.26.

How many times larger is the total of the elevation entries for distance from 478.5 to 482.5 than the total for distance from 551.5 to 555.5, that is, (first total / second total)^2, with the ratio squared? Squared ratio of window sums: 0.80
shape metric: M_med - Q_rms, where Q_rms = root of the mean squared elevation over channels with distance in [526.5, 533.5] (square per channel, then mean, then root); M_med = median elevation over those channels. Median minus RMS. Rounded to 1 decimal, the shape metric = 0.4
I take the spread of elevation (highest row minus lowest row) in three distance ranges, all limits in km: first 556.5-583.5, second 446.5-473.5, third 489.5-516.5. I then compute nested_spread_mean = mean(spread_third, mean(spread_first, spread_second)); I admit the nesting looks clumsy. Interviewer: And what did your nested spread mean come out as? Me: 31.2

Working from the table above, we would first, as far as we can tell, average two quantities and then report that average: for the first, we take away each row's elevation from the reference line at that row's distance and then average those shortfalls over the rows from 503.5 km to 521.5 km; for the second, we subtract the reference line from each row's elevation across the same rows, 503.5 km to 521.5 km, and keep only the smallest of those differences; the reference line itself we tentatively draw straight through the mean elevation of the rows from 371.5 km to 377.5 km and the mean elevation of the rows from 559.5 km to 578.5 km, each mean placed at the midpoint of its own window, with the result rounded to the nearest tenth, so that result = -5.3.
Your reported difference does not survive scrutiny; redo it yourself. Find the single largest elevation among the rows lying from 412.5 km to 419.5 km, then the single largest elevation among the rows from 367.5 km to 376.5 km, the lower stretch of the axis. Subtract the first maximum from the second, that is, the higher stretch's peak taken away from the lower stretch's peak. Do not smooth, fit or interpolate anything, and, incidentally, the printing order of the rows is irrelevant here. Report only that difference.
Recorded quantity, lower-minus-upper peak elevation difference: -16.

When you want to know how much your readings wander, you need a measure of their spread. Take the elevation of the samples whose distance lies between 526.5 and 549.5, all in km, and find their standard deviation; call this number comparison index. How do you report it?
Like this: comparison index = 12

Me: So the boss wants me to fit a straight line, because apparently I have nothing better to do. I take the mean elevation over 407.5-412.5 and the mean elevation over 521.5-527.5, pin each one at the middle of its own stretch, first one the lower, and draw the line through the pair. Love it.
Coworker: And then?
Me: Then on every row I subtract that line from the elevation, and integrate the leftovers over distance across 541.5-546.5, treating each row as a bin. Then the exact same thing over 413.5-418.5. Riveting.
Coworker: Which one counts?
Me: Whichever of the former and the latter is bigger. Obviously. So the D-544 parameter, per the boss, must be 149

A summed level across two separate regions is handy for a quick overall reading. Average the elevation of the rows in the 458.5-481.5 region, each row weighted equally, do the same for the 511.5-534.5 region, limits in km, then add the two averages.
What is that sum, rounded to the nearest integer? 197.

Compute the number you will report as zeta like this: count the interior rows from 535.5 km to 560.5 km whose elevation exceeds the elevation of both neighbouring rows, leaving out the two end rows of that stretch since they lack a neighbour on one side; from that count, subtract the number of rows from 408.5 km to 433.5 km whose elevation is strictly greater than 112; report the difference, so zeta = -18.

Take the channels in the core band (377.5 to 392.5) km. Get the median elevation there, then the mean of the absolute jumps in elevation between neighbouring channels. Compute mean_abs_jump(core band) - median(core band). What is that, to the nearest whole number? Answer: -123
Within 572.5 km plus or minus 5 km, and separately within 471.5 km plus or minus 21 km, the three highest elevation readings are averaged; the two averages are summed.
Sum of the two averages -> 245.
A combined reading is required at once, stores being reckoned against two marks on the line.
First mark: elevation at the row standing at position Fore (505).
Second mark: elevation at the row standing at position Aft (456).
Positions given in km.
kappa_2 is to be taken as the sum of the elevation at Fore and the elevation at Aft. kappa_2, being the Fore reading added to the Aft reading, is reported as 203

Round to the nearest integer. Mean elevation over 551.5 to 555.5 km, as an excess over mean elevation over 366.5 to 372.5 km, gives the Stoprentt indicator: 5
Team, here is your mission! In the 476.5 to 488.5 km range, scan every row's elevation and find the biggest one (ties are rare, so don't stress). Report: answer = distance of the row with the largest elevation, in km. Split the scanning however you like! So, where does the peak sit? 484 km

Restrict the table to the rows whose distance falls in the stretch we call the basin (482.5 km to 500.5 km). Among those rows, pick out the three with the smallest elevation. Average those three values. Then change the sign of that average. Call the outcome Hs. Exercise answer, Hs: -103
